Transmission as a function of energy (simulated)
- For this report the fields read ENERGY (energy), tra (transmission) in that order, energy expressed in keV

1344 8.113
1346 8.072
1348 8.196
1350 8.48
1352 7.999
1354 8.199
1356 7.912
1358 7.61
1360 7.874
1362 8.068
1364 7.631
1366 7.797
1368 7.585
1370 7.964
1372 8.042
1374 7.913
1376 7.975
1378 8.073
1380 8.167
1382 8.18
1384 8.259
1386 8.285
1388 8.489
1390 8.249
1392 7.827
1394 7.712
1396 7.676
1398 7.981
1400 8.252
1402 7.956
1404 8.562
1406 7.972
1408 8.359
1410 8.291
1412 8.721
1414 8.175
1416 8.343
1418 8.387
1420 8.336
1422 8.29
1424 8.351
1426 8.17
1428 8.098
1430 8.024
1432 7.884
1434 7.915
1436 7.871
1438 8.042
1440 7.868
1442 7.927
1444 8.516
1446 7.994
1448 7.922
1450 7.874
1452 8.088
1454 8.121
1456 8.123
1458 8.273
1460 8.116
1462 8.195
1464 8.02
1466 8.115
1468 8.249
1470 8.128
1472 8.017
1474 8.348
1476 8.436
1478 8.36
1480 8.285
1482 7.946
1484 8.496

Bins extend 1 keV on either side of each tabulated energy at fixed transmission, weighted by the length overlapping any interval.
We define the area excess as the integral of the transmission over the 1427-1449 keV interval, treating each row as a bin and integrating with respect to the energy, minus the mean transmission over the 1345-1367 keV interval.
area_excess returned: 168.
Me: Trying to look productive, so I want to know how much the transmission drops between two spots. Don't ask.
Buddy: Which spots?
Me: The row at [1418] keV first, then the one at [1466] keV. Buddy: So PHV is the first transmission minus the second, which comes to 0.3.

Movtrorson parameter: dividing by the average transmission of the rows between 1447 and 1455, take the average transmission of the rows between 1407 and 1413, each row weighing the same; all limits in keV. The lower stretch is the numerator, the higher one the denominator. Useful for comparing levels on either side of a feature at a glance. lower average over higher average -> 1.06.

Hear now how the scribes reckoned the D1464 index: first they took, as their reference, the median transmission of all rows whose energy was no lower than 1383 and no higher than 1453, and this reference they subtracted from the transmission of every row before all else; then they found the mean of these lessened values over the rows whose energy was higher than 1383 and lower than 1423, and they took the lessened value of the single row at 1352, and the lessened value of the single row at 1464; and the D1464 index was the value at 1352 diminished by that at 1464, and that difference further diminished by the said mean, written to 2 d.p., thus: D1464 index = -0.13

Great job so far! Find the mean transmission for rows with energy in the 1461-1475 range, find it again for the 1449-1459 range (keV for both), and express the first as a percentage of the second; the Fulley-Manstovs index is 101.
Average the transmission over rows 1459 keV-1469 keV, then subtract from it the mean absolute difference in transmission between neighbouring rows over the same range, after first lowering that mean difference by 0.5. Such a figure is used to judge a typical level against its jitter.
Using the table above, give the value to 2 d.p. 8.52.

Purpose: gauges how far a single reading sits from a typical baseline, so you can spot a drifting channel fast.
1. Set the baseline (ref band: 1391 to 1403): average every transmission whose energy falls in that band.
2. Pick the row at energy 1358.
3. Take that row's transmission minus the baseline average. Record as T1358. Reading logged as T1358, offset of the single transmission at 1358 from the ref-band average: -0.29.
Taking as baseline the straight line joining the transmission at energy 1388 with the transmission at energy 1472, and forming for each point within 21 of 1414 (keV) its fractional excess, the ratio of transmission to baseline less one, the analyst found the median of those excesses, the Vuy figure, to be -0.020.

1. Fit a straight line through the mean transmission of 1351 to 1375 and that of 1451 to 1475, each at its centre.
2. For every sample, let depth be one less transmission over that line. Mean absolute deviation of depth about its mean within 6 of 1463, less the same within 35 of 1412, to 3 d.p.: -0.018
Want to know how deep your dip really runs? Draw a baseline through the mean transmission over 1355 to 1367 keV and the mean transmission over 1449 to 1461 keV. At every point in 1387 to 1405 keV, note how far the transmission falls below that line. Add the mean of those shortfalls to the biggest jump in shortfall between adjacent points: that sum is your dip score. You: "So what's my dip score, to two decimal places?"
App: 0.44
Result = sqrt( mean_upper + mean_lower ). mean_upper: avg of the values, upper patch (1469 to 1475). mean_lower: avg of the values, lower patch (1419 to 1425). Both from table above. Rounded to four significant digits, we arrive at 4.061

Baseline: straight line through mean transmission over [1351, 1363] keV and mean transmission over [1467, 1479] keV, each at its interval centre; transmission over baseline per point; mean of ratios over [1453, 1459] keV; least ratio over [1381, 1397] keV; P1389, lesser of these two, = 0.954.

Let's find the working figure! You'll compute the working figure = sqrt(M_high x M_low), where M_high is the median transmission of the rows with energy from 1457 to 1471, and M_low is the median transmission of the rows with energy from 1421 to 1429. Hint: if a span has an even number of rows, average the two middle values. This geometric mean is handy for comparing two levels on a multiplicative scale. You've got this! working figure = 8.18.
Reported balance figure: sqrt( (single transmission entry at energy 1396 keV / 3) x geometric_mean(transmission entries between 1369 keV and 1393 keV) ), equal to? 4.56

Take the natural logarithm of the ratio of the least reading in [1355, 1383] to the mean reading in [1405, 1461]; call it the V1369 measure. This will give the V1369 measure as -0.07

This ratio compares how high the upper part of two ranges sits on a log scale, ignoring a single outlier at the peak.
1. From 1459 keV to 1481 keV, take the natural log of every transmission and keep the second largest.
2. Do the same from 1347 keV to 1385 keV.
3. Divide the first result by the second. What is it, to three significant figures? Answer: 1.01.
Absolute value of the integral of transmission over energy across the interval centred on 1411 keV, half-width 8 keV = 134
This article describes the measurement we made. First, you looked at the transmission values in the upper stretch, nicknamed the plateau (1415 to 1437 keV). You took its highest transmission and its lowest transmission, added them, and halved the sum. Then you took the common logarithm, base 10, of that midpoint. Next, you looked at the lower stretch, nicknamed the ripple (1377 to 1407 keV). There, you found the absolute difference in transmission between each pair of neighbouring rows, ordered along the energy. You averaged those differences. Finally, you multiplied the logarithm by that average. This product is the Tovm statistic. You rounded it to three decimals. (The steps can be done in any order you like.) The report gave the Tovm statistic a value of 0.214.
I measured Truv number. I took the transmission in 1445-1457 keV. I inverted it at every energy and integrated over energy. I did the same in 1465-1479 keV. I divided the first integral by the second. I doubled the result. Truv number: 1.8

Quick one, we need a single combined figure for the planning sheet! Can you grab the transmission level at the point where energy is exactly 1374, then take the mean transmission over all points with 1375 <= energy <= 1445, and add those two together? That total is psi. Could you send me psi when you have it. 16.1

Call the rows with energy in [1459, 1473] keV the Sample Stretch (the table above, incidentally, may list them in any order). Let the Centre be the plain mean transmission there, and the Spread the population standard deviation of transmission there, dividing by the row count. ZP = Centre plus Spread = 8.20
